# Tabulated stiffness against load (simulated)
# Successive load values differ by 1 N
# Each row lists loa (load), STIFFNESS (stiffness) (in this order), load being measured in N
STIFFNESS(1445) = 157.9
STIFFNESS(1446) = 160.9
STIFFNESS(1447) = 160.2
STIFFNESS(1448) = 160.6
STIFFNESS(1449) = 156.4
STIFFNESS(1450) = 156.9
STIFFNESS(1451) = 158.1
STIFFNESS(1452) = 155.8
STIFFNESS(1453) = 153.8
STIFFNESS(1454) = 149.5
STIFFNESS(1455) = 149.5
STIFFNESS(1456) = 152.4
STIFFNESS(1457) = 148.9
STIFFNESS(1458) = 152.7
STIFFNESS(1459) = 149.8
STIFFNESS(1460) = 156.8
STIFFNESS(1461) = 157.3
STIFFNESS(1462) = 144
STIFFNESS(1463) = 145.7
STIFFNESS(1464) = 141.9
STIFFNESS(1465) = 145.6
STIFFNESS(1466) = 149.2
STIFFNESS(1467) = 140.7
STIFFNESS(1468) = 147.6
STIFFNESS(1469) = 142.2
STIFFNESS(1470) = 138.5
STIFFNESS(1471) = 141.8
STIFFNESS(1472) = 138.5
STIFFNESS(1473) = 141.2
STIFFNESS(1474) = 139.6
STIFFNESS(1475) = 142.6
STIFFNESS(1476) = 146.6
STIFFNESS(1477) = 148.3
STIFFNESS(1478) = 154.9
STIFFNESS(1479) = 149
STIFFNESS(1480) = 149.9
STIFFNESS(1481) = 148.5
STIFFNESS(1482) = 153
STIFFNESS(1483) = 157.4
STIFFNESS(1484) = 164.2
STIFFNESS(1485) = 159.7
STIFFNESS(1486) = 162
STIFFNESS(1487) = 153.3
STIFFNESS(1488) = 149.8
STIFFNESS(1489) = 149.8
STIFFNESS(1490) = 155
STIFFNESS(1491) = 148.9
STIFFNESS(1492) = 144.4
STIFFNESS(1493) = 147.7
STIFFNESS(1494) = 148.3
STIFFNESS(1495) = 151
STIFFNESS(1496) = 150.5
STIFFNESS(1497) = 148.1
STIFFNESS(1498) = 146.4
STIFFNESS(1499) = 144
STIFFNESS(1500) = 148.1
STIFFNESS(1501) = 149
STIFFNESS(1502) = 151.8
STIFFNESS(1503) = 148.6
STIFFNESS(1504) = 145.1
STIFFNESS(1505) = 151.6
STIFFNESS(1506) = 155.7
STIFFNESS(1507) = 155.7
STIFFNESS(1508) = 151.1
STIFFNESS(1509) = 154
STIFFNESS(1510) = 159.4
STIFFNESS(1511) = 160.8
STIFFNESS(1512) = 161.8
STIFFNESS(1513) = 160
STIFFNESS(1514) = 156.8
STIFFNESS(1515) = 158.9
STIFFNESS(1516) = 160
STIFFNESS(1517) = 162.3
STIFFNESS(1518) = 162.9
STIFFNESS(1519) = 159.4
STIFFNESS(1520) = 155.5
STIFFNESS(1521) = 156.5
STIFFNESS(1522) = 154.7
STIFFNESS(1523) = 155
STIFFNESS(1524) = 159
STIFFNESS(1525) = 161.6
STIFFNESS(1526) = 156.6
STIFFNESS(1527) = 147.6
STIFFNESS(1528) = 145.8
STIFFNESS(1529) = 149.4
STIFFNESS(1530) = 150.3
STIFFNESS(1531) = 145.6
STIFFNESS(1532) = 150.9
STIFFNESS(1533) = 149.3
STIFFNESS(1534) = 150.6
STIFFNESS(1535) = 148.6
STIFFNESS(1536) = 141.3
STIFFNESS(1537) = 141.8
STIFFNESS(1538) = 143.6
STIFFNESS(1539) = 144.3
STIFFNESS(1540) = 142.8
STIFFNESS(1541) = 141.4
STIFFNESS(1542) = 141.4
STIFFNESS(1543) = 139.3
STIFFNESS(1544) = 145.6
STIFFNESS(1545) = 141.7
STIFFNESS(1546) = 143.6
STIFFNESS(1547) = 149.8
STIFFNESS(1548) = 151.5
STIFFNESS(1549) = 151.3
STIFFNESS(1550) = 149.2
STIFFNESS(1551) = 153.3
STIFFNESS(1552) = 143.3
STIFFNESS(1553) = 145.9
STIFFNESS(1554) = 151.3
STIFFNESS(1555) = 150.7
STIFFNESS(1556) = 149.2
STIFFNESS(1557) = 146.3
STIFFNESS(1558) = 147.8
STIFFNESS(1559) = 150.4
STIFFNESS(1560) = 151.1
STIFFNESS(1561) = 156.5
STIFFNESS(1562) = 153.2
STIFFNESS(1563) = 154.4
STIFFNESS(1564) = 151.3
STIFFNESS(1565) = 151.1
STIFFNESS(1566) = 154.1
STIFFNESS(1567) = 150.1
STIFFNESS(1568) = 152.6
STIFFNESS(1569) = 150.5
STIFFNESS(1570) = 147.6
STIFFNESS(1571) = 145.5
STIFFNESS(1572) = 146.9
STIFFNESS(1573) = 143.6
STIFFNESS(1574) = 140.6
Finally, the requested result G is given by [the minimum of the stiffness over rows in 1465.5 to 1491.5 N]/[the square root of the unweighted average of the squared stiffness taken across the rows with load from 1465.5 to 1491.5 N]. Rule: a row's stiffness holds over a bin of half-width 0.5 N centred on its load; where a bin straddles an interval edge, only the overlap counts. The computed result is 0.929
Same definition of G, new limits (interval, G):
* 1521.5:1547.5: 0.942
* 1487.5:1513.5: 0.951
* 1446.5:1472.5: 0.924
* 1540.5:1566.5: 0.937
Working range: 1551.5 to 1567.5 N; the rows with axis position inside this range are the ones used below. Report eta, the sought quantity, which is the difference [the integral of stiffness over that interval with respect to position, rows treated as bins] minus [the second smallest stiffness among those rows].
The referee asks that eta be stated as 2261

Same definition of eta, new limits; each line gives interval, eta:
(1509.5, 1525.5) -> 2390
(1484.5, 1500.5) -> 2263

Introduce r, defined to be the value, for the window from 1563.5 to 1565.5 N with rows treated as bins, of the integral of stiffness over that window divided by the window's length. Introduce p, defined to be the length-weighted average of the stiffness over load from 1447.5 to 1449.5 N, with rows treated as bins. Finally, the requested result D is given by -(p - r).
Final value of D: -7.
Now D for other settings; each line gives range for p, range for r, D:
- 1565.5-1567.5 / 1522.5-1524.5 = 5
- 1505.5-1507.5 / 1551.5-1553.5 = -11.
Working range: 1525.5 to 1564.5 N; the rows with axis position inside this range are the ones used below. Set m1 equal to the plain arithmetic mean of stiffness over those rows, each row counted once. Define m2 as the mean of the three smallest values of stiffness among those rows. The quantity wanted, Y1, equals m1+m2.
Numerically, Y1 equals 289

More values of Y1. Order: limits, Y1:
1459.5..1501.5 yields 287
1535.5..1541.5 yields 284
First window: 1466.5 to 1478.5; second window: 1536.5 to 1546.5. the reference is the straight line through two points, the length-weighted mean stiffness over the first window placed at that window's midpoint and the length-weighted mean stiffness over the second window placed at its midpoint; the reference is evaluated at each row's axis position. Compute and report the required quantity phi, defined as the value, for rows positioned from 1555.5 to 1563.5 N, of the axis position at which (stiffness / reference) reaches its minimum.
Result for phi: 1557 N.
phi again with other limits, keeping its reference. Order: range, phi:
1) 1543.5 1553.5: 1545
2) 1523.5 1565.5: 1543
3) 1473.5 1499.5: 1474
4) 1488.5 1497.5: 1492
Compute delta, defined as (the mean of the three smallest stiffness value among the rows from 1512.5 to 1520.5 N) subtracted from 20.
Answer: -137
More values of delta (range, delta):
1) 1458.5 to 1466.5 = -124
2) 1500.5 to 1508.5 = -128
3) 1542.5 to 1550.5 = -122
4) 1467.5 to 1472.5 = -120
